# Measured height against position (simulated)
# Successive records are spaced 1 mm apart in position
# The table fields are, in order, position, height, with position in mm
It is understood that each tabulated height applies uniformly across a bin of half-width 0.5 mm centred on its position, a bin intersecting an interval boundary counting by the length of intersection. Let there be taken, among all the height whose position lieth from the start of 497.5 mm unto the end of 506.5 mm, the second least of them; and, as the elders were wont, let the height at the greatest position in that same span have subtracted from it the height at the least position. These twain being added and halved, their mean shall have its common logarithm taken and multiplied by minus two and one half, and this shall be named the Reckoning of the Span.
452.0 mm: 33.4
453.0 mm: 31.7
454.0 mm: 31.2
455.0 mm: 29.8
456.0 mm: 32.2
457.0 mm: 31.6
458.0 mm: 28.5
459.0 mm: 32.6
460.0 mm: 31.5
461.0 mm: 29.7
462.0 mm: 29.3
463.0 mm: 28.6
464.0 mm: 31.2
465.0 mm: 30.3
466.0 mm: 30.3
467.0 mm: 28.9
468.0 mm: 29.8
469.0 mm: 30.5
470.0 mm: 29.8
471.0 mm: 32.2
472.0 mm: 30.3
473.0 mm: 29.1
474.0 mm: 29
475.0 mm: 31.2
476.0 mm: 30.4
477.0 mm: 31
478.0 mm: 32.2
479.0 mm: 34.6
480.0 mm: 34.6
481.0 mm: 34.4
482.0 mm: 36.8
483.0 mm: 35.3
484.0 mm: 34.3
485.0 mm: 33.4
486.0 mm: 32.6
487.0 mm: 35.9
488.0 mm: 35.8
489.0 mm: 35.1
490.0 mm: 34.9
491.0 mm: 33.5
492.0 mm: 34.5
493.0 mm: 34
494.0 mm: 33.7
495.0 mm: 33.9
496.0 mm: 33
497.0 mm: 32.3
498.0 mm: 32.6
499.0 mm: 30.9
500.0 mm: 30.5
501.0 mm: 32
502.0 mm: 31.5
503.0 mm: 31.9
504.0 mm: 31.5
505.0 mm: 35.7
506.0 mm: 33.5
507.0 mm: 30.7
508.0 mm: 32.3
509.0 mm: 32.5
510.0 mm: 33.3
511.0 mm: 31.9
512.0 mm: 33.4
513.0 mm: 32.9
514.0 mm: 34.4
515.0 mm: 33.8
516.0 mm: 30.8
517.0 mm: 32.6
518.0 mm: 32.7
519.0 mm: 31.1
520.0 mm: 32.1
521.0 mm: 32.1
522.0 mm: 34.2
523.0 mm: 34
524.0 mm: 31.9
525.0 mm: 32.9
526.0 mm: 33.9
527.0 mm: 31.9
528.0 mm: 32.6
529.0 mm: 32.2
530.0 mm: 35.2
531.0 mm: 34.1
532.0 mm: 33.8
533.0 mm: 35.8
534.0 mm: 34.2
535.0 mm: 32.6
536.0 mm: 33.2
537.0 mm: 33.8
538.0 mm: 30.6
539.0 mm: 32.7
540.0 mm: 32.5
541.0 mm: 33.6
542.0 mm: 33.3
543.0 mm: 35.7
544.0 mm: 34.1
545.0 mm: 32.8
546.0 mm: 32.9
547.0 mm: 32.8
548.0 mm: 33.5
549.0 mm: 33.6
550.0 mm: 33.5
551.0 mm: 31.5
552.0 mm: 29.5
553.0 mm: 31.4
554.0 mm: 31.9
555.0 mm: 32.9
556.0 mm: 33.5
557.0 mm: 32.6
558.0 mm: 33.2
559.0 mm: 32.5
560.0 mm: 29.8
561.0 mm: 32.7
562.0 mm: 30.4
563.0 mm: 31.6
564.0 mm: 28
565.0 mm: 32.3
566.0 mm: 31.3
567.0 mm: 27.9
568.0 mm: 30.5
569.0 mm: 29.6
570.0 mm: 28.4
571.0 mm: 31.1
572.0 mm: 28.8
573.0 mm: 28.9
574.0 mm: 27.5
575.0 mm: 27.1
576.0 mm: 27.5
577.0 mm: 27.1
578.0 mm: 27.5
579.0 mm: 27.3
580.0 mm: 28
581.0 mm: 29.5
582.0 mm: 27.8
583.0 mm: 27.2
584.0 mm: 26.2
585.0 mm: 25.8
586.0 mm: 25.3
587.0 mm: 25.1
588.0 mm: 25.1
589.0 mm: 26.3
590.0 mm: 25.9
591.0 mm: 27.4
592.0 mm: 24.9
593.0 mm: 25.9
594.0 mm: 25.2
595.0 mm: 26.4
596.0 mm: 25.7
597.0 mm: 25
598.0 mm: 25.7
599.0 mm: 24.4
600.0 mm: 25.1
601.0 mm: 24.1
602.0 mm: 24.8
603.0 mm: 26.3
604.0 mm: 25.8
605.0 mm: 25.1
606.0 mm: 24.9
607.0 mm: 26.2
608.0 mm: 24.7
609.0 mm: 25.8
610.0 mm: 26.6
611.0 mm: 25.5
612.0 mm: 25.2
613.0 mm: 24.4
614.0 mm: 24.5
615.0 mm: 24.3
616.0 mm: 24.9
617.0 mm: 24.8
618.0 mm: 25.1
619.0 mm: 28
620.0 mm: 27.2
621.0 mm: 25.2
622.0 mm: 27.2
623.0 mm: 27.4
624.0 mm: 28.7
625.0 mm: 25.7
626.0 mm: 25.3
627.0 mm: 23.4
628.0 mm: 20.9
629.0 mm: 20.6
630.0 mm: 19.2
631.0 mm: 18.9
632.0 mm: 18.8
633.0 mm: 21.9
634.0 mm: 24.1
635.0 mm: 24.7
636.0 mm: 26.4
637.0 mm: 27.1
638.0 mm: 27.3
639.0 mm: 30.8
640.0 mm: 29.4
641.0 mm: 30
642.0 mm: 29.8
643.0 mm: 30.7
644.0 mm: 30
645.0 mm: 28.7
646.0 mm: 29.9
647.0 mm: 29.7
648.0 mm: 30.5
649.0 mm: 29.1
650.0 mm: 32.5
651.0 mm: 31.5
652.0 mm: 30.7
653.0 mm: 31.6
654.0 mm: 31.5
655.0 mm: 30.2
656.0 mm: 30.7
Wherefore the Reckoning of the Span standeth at -3.00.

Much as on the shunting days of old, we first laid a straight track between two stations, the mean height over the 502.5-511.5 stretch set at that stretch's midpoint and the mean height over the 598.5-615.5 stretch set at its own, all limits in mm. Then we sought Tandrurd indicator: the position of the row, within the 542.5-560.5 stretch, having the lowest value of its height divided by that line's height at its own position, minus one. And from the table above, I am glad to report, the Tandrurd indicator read 552.0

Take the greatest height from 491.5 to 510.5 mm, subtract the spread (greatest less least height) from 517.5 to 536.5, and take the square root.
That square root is 5.57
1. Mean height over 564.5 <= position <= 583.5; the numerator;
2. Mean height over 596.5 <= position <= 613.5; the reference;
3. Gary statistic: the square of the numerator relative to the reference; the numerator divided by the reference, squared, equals 1.3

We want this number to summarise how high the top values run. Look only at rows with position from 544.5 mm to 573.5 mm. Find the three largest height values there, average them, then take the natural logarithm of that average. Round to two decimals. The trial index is 3.51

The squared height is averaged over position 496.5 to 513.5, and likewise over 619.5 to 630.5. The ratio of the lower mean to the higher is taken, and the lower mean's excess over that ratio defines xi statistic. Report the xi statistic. 1044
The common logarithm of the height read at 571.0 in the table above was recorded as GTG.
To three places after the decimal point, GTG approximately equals 1.493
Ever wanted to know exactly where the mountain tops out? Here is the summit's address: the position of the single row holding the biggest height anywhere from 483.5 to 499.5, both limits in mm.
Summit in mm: 487.0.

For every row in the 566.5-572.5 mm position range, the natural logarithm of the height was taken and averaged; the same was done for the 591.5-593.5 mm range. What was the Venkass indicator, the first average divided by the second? 1.04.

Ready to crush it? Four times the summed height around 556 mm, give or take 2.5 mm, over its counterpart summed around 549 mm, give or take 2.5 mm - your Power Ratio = 4.0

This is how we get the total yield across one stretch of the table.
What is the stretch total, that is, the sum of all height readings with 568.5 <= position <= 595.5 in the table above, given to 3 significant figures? 733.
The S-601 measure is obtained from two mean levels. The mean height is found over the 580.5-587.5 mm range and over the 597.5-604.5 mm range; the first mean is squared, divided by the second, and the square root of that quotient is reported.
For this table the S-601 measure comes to 5.32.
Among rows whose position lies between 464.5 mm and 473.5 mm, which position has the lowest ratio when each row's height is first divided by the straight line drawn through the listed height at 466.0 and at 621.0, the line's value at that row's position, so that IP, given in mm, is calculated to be 467.0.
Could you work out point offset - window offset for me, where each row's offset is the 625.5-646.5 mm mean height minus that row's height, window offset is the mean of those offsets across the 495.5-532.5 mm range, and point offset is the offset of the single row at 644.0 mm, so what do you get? 2.7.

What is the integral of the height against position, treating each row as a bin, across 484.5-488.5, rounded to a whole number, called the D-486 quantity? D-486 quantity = 138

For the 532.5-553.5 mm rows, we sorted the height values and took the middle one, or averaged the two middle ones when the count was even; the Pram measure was 33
